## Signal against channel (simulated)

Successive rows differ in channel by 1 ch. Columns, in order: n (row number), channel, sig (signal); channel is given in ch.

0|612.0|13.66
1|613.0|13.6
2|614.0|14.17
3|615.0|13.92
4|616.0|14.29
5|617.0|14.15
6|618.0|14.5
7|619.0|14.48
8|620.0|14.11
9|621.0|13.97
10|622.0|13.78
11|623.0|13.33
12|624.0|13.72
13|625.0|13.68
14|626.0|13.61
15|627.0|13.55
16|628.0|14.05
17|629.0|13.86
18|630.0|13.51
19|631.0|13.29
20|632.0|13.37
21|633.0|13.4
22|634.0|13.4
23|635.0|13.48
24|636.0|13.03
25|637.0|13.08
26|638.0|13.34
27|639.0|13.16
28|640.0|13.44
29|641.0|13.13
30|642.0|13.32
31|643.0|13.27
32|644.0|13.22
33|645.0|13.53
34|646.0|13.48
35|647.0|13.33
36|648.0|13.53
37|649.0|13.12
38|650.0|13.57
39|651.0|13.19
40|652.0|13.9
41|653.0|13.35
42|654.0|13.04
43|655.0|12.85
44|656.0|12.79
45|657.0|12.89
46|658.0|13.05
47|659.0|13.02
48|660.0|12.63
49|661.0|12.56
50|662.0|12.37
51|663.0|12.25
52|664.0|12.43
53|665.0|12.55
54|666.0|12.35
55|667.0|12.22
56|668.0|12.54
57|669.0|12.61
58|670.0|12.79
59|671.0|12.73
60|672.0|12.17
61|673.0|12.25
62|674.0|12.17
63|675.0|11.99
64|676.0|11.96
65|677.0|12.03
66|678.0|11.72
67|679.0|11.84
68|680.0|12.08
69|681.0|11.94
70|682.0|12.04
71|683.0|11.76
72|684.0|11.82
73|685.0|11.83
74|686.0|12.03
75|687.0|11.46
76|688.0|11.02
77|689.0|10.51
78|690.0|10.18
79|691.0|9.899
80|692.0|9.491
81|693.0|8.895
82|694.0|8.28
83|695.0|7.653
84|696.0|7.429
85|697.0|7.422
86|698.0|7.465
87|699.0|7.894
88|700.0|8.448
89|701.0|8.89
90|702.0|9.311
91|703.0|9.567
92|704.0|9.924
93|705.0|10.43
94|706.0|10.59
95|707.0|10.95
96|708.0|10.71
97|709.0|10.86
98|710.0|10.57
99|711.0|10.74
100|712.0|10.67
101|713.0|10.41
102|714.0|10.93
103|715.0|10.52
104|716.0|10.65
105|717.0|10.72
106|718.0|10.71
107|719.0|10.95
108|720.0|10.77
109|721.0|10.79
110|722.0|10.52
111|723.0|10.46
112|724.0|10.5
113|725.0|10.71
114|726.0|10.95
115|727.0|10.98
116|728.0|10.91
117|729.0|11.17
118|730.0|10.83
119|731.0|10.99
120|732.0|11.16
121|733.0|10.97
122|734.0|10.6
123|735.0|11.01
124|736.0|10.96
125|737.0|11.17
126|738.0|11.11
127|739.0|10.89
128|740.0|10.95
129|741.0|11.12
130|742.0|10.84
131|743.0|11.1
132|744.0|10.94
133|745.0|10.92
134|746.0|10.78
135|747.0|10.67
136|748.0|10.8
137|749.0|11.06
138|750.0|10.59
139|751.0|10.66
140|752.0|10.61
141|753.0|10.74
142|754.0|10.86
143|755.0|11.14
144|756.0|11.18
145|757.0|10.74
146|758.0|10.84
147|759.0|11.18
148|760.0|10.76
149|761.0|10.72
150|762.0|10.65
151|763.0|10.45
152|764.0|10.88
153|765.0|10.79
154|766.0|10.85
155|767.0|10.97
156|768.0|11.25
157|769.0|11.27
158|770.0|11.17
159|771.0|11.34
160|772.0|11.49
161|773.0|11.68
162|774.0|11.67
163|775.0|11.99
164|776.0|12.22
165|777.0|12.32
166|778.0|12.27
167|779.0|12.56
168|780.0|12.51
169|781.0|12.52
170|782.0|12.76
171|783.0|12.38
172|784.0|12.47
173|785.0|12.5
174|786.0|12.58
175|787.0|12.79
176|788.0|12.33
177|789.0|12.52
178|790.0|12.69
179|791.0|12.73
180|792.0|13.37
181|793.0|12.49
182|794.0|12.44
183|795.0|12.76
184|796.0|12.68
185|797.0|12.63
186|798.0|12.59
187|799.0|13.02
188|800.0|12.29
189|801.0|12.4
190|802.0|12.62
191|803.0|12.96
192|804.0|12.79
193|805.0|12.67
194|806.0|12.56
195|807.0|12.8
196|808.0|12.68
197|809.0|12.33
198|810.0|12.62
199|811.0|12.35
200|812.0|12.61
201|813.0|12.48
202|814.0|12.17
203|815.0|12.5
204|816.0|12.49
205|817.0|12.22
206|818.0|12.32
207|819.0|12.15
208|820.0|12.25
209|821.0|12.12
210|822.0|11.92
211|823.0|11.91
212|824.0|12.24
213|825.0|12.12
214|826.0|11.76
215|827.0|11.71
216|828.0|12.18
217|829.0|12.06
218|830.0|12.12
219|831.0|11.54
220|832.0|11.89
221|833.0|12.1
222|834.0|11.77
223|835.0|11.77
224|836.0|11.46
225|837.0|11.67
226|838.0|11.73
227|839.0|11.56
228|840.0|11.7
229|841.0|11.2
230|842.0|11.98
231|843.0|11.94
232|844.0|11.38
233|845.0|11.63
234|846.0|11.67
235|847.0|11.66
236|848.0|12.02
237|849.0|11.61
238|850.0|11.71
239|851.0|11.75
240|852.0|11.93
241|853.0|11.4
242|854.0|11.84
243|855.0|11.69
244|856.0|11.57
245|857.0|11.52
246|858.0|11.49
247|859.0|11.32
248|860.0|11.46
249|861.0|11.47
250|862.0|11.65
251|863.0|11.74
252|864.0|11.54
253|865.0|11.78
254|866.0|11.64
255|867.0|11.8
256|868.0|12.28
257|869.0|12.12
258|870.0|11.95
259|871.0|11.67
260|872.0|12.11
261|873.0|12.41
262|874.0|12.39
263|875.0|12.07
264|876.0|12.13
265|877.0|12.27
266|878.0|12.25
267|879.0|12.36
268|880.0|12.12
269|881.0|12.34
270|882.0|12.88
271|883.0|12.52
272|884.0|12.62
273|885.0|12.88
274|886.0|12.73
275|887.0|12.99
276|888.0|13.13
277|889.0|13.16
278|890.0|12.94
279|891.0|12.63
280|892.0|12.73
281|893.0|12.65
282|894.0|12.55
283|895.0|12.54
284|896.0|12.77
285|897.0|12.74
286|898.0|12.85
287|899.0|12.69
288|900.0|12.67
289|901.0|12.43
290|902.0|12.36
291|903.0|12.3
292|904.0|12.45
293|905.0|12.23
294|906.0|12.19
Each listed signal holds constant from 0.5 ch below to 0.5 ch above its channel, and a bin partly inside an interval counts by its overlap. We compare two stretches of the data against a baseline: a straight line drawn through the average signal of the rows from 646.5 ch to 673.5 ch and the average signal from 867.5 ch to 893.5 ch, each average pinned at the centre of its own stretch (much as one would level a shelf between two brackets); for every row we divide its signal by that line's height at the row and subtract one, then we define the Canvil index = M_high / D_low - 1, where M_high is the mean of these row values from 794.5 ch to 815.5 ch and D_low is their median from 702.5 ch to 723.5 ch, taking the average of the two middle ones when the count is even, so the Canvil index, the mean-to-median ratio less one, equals -1.0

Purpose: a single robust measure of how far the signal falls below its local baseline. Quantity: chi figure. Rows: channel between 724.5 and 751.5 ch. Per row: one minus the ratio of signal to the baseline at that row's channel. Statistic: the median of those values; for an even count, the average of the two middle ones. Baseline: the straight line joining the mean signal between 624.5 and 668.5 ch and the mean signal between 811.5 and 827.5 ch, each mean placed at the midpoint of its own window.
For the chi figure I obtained 0.134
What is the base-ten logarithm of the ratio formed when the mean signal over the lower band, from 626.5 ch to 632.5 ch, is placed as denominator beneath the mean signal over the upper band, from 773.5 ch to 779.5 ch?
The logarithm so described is -0.048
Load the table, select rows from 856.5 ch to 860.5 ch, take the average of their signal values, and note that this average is 11.4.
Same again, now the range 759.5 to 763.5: 10.6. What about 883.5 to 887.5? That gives 12.8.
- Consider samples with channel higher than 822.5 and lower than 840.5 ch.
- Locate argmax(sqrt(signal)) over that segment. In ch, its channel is 824.0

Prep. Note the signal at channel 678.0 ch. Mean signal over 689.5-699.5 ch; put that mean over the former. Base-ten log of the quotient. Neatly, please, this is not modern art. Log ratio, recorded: -0.14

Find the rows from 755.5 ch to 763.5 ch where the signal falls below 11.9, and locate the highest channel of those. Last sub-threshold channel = 763.0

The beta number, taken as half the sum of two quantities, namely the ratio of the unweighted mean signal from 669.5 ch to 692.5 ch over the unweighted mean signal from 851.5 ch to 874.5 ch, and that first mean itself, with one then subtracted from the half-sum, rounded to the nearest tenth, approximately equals 5.3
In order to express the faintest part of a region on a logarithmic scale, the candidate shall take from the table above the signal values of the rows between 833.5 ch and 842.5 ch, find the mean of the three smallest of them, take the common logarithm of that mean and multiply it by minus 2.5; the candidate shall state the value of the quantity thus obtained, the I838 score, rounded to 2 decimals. -2.64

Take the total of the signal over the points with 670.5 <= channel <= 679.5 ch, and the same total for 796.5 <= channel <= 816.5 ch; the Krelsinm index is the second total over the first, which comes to 2.3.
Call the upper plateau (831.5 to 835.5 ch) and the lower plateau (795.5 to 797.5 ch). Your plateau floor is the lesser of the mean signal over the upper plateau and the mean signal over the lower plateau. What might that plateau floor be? 11.9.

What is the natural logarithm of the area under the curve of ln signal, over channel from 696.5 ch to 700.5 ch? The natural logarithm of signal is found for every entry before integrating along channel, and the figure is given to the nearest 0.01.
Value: 2.11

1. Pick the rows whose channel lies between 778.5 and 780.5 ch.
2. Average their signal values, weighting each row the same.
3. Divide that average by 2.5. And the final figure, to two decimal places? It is 5.01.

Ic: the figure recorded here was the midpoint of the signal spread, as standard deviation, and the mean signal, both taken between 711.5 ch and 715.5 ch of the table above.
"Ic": 5.4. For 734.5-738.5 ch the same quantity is 5.6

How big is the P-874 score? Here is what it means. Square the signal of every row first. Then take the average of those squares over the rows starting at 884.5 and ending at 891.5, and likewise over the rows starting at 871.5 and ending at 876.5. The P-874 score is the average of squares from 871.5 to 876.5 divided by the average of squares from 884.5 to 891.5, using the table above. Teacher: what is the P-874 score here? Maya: 0.89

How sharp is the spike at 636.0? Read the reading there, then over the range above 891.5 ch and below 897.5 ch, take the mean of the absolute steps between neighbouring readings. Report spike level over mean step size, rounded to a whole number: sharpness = 145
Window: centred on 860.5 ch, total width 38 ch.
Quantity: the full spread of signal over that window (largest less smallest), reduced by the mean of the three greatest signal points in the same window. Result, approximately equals -11.3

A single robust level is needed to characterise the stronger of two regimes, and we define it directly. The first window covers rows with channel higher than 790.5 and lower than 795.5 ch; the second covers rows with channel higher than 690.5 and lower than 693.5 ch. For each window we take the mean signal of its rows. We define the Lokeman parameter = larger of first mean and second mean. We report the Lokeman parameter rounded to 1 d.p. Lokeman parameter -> 12.8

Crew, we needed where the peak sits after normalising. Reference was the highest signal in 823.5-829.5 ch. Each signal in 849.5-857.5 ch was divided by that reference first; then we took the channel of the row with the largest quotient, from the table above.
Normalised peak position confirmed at 852.0 ch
